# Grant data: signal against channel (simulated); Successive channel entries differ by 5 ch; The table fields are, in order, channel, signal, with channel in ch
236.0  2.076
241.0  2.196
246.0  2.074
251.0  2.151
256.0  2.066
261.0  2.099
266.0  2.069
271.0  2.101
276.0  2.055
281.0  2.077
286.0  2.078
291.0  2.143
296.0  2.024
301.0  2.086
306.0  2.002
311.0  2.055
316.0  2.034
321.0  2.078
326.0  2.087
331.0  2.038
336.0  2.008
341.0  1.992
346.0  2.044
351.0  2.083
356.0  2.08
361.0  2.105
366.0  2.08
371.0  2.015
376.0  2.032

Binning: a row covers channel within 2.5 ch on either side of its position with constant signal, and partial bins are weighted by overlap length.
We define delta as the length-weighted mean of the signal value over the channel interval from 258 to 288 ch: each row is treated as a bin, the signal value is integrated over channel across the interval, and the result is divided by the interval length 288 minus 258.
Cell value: 2.08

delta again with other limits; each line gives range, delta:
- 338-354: 2.04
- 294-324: 2.05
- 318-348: 2.04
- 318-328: 2.08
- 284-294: 2.11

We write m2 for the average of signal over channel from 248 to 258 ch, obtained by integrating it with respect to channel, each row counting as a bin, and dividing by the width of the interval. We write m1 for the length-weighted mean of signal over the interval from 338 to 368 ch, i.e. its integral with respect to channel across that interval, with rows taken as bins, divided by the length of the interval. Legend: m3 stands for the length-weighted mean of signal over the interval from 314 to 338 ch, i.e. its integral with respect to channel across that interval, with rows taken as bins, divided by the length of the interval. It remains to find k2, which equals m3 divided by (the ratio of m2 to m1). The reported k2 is 2.01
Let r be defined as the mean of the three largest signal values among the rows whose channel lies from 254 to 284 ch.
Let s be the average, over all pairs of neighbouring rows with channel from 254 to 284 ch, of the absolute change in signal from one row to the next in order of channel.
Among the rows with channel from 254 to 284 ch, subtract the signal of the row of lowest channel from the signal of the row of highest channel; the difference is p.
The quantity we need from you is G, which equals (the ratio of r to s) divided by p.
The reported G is 5835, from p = 0.011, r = 2.09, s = 0.033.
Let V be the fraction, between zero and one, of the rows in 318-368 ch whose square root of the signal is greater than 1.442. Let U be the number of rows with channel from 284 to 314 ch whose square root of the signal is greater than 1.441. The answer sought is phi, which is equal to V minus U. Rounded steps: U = 3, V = 0.50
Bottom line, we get -2.50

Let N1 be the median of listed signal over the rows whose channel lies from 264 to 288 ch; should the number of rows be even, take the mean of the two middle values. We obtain 2.08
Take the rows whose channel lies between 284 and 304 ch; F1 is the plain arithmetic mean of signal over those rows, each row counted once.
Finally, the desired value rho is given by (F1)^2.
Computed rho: 4.34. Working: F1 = 2.08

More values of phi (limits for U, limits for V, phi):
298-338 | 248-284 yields -2.57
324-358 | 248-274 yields -2.40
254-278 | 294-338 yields -1.78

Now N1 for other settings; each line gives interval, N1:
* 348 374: 2.08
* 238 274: 2.10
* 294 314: 2.04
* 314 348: 2.04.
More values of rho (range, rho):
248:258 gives 4.45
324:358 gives 4.19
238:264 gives 4.48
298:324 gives 4.21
